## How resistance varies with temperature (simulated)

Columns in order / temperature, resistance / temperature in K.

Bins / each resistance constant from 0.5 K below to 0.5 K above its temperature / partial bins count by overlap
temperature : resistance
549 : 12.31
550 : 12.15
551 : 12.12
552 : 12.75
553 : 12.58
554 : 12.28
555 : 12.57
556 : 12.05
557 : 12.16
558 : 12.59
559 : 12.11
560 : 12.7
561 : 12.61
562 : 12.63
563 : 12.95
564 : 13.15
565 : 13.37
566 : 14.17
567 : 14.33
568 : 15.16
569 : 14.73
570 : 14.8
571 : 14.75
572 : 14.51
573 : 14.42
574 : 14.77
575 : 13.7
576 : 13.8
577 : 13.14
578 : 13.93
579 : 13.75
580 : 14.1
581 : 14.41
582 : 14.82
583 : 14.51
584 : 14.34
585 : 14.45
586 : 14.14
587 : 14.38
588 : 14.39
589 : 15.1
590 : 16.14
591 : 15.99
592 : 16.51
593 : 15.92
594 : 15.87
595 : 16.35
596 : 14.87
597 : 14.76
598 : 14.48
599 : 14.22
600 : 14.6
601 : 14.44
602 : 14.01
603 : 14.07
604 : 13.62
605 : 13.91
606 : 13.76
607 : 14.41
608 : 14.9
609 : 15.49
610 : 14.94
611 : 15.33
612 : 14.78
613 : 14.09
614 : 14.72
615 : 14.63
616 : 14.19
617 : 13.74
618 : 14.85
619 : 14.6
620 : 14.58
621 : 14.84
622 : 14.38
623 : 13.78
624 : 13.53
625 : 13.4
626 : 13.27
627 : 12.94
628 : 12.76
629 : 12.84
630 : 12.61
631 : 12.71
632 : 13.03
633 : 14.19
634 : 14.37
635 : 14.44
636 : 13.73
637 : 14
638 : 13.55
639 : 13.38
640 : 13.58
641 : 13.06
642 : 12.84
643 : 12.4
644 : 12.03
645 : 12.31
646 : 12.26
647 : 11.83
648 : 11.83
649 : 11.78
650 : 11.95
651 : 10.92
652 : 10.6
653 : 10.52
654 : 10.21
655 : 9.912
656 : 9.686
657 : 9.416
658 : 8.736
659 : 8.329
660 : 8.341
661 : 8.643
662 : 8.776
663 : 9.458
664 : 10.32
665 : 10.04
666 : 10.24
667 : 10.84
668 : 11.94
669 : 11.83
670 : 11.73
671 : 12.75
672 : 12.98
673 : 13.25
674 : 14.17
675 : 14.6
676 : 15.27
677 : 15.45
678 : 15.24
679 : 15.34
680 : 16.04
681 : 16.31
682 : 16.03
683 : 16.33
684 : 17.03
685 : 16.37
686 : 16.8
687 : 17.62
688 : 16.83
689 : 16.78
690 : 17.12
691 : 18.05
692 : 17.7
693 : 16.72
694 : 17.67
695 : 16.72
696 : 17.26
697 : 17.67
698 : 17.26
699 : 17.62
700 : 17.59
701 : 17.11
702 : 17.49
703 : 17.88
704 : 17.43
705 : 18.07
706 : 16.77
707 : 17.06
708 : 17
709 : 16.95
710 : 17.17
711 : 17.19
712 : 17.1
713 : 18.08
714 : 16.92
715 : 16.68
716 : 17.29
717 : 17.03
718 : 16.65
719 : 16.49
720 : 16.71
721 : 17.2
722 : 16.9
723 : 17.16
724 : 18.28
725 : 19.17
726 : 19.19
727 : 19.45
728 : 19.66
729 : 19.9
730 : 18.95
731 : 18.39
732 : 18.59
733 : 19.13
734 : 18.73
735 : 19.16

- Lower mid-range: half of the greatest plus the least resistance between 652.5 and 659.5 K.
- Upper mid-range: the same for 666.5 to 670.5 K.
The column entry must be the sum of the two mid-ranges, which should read 20.8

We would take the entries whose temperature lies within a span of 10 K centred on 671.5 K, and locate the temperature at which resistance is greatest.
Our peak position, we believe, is 676 K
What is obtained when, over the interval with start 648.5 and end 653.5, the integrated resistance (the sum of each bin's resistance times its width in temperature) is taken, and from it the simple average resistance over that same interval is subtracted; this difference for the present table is 45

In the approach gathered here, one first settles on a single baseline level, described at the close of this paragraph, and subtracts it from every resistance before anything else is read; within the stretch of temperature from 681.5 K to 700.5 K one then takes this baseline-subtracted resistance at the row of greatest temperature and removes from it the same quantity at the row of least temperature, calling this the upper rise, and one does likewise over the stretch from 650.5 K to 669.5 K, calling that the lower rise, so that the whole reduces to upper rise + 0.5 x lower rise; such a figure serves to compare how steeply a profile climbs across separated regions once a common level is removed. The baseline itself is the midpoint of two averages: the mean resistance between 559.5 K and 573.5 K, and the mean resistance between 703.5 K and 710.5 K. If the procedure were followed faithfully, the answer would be 2.0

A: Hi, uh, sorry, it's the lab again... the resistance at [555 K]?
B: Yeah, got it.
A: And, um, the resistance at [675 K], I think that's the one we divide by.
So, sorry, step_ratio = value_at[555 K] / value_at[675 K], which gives 0.86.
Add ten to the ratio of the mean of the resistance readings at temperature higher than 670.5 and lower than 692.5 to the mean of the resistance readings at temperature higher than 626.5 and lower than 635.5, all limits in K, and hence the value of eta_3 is 11.19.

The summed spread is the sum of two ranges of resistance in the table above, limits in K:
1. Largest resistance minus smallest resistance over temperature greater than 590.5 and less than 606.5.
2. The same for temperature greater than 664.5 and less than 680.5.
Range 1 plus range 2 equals 8.9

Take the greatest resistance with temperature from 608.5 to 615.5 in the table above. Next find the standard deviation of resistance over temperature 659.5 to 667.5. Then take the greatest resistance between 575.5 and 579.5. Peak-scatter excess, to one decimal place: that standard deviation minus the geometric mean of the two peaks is -13.8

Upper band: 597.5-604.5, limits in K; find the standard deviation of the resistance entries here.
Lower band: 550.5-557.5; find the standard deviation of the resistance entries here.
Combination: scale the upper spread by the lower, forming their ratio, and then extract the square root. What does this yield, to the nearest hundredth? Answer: 1.11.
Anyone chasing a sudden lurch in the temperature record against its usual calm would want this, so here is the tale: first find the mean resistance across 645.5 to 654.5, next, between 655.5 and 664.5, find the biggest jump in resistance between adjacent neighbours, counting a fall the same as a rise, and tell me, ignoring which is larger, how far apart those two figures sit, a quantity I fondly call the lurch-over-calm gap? 10.5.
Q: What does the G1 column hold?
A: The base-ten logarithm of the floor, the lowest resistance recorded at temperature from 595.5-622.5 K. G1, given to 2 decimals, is 1.13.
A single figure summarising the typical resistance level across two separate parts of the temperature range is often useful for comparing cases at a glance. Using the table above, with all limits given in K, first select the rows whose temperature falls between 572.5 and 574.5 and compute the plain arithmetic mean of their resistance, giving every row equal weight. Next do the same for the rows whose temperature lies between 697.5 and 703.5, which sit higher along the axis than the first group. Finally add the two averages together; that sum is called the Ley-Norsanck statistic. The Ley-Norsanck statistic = 32.1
